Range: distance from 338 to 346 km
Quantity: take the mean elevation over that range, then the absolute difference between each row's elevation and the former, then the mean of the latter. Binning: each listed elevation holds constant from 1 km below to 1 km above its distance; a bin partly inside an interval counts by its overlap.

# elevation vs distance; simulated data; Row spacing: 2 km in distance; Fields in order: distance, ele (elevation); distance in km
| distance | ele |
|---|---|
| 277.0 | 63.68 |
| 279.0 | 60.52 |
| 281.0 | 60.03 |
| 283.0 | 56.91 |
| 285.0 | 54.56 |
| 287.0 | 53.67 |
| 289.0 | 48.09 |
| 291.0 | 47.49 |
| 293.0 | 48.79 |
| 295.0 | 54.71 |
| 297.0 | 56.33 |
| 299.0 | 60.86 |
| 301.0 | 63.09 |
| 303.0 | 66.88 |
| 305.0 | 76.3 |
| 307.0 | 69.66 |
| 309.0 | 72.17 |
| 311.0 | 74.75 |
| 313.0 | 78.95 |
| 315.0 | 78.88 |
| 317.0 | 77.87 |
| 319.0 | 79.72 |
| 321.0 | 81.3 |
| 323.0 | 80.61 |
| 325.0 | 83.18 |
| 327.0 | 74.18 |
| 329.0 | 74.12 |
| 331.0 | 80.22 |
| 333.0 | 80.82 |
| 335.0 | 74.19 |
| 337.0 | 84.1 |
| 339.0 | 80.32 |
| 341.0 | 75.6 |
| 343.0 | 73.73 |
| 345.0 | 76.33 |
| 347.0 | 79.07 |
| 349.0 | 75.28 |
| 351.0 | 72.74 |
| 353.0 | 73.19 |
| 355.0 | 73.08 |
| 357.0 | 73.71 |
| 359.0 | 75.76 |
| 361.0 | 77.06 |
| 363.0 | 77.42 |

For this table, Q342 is 1.9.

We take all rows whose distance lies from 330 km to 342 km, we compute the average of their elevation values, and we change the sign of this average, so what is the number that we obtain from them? -79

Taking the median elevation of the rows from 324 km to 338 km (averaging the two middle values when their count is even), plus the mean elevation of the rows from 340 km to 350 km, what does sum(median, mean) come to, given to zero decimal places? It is 156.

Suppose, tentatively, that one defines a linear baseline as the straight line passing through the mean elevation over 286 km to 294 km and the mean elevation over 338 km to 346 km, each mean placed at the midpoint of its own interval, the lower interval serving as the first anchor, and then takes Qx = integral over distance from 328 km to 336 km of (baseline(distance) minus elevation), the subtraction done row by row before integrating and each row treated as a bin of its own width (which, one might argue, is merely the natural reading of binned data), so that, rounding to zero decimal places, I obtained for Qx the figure -48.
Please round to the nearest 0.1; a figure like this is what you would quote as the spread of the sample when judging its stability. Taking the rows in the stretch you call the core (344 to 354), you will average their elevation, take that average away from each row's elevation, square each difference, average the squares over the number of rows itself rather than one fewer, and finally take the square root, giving 2.3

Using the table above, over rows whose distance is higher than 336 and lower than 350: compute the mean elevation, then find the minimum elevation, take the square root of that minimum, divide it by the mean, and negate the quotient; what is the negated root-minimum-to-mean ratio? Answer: -0.1104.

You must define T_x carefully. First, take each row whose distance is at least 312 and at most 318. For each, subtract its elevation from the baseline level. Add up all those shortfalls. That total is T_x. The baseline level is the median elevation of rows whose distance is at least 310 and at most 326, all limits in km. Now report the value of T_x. 2.3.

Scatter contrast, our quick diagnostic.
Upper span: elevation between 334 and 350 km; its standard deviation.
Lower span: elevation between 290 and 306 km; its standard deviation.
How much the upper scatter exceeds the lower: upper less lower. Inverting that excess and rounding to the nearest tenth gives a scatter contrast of -0.2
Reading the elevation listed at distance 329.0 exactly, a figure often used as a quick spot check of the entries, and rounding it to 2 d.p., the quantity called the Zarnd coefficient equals 74.12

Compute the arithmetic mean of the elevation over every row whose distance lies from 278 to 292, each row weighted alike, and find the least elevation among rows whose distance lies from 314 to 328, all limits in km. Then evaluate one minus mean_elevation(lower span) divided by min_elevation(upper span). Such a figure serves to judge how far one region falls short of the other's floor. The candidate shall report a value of 0.27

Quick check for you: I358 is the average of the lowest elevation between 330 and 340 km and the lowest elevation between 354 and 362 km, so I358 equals 74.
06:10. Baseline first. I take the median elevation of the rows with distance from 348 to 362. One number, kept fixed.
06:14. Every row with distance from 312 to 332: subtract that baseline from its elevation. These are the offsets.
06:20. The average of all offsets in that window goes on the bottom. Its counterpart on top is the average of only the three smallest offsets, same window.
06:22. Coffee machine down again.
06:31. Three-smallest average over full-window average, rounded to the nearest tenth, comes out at 0.3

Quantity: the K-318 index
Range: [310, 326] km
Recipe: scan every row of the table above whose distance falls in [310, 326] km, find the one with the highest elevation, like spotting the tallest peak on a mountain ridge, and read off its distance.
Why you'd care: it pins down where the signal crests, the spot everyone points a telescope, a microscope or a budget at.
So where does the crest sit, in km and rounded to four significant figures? 325.0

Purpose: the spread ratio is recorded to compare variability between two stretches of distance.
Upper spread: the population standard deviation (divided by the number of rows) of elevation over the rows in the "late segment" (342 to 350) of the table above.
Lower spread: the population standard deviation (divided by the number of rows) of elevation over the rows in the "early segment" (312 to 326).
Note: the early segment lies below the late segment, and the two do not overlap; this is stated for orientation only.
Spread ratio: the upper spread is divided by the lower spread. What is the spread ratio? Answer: 1.2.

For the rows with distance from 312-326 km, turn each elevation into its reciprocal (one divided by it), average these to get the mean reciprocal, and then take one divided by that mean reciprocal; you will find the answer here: 80.0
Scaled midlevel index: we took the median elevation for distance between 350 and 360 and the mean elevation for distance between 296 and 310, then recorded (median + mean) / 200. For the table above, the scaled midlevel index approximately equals 0.698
